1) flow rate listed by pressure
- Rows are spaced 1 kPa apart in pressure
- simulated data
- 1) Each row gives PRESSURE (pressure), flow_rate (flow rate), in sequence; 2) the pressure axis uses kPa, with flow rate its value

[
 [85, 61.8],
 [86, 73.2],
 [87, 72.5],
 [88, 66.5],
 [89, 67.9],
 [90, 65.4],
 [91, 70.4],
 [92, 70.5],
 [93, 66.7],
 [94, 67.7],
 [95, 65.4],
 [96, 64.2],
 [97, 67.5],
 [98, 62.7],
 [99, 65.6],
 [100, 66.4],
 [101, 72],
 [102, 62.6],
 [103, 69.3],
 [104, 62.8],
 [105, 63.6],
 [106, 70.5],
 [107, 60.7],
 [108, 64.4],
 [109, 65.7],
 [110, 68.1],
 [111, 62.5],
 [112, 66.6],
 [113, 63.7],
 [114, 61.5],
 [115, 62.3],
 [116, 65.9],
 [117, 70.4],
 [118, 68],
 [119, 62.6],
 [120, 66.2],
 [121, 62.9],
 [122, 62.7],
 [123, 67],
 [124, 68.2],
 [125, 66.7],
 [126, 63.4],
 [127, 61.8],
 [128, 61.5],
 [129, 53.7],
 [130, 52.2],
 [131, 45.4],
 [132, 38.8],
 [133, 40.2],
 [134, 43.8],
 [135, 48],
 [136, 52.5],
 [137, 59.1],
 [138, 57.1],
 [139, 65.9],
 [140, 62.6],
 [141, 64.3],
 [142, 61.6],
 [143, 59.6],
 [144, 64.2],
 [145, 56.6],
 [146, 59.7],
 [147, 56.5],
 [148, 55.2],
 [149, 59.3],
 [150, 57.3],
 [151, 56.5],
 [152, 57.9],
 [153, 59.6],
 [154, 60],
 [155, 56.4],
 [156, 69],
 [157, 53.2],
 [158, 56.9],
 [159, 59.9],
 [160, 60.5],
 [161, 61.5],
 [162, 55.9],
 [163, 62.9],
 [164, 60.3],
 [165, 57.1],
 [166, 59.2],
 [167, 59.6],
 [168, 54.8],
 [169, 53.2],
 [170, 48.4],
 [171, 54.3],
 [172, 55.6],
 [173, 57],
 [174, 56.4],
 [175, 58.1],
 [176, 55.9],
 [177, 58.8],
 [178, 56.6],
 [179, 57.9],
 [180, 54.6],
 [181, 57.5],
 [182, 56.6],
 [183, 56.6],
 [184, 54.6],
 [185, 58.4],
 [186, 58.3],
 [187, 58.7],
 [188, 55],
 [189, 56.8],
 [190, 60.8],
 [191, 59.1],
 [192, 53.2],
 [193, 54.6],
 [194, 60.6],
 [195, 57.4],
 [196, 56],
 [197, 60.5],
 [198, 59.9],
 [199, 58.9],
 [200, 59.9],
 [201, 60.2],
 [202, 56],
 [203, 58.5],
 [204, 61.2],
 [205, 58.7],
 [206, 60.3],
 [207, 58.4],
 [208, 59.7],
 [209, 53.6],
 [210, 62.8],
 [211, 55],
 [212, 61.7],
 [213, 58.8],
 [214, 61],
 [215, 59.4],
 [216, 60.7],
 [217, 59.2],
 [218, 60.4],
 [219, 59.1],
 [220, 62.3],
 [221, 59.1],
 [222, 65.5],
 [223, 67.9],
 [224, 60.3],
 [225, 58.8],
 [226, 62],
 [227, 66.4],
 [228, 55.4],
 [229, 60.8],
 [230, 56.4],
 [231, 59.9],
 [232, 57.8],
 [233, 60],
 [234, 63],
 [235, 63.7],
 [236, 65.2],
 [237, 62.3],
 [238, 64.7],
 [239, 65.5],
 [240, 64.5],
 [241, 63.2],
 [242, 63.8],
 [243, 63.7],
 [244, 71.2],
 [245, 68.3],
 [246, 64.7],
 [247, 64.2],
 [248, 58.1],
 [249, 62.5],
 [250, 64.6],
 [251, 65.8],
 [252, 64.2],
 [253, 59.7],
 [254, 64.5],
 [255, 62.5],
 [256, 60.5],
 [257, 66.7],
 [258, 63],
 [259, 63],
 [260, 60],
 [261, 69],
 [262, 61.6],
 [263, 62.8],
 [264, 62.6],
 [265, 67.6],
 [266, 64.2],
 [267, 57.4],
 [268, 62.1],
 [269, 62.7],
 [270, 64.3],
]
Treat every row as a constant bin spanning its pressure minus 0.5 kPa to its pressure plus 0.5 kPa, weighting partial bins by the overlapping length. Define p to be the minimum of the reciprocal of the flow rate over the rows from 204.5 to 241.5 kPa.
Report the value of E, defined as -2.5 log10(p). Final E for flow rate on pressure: 4.58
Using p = 0.0147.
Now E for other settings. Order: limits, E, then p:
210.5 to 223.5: 4.58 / 0.0147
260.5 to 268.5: 4.60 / 0.0145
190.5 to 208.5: 4.47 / 0.0163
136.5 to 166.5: 4.60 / 0.0145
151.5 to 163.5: 4.60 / 0.0145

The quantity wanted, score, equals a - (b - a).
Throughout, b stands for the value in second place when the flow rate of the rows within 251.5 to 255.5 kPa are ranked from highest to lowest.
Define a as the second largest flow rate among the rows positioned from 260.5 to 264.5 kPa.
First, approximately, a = 62.8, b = 64.2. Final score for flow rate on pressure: 61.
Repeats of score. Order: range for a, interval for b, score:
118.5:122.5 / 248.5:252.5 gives 61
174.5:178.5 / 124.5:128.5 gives 53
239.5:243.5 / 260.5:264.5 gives 65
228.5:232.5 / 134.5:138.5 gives 63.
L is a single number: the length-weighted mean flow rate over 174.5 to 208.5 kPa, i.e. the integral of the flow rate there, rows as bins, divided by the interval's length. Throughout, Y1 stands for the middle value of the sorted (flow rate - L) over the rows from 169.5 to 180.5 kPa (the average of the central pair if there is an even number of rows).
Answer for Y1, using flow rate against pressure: -1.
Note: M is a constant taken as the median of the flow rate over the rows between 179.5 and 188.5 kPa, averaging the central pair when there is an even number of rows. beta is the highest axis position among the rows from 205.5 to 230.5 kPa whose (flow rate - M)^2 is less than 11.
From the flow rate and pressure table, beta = 230 kPa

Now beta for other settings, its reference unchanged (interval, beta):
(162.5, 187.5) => 187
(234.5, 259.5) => 253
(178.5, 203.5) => 203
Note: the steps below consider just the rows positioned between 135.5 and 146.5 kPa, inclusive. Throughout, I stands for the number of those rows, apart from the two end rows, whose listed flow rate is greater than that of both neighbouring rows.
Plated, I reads 4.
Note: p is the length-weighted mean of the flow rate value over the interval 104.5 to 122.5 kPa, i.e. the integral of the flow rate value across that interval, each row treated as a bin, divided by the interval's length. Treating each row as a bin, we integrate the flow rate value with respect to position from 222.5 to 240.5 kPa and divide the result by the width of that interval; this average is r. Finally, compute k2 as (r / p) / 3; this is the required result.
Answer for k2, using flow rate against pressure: 0.32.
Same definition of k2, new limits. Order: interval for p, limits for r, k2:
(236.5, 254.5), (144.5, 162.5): 0.30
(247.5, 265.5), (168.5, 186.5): 0.30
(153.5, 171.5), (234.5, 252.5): 0.37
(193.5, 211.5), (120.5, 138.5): 0.32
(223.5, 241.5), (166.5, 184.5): 0.30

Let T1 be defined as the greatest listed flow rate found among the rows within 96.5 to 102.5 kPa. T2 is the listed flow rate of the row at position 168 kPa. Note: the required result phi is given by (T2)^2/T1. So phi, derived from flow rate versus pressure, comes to 42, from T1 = 72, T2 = 54.8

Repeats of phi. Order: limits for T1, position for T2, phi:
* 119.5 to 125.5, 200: 53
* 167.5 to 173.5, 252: 72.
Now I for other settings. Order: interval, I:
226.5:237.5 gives 3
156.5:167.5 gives 2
